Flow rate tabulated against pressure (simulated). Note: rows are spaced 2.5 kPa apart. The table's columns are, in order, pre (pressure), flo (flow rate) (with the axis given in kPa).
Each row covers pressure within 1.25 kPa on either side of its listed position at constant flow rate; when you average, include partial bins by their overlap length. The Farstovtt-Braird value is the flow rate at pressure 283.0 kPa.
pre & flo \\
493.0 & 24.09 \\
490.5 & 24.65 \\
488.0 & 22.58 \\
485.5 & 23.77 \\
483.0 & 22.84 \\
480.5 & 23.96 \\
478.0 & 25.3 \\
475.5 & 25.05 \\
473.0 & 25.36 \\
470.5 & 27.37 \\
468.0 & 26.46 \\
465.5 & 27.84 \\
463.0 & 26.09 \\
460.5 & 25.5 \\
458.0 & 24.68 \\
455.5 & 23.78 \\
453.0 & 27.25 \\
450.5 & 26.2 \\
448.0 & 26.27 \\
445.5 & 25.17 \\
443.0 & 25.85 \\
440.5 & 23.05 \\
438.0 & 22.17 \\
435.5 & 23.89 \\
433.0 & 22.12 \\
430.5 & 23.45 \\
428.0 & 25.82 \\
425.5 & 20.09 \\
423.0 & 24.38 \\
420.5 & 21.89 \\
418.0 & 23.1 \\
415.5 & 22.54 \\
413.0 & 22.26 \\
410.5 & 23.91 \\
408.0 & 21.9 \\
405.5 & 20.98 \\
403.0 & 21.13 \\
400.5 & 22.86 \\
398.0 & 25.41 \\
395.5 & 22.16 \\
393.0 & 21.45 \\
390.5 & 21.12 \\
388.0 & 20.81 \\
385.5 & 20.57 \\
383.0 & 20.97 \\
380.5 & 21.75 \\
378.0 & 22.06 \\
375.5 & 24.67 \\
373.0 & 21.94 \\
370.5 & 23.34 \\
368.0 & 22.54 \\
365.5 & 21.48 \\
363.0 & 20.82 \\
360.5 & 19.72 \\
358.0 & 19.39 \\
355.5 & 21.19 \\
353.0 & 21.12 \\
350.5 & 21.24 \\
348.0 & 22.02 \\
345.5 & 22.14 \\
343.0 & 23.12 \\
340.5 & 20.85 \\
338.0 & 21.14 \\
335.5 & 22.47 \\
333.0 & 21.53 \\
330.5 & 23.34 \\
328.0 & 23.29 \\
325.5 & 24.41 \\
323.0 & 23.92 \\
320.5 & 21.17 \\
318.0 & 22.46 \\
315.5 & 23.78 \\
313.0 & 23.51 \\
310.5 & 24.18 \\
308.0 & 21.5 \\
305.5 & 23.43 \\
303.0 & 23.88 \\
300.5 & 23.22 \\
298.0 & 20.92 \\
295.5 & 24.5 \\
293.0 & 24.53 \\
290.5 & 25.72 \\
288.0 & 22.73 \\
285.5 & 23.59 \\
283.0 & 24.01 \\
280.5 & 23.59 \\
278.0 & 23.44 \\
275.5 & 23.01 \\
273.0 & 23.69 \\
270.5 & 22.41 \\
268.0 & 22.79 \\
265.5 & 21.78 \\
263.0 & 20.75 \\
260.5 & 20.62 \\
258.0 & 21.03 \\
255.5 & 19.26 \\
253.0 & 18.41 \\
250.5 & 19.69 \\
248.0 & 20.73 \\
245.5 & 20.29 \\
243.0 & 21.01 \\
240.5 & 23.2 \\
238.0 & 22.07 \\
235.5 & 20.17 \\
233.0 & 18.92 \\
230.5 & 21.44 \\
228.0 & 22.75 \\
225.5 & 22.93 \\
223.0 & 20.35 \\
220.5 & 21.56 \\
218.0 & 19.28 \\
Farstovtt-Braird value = 24.01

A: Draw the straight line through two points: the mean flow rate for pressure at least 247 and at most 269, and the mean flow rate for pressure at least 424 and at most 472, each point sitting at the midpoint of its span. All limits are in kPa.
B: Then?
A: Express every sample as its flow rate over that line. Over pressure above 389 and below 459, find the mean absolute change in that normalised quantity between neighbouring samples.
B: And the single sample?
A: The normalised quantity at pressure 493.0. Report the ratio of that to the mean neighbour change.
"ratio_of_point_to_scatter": 13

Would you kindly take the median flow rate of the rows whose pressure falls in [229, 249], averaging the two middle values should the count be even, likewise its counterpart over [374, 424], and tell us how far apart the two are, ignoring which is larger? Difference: 1.1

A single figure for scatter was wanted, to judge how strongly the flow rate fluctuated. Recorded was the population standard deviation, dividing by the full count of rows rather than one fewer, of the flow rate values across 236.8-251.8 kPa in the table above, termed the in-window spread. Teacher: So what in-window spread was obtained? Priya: 1.2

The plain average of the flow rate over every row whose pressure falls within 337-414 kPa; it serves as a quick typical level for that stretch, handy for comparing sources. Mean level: 21.8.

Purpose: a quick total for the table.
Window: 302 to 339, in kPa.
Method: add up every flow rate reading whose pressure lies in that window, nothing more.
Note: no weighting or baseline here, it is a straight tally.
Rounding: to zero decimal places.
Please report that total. 344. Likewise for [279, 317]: 353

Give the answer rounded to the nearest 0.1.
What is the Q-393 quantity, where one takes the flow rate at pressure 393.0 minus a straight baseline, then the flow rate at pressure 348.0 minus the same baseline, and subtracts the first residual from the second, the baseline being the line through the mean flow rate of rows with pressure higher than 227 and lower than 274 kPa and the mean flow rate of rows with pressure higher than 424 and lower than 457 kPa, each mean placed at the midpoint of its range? 1.3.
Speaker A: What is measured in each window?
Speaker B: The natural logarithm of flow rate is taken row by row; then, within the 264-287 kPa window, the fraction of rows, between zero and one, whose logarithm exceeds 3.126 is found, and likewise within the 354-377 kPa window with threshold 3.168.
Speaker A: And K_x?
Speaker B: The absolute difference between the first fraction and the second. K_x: 0.67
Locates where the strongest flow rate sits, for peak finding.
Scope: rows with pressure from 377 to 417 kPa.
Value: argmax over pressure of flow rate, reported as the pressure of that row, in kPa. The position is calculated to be 398.0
